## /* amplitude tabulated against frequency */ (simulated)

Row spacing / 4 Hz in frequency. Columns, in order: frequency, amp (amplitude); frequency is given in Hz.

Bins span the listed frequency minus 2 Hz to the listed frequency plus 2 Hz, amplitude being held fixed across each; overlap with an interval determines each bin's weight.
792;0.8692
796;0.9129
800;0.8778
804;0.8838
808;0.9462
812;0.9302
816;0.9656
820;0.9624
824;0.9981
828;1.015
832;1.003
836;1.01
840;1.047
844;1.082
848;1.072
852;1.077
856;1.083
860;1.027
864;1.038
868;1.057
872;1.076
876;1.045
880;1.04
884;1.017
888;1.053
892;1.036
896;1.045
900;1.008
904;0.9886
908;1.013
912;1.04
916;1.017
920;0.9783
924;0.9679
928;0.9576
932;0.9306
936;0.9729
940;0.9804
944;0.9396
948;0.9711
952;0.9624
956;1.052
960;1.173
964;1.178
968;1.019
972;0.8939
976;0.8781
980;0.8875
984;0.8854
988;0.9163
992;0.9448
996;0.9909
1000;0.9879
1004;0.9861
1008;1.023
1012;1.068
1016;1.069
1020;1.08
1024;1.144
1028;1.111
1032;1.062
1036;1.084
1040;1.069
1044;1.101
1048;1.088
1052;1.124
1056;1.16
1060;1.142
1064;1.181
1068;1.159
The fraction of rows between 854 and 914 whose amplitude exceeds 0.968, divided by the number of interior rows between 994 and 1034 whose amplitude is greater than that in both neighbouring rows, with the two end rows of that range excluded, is 1.00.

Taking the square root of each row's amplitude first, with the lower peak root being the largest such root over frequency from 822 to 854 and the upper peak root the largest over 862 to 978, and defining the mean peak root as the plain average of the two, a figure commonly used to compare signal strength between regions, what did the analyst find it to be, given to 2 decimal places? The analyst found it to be 1.06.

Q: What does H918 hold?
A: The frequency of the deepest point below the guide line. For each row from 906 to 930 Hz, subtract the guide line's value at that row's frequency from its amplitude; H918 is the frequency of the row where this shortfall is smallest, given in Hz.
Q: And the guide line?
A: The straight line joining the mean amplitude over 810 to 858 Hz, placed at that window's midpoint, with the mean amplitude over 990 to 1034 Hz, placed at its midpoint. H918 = 928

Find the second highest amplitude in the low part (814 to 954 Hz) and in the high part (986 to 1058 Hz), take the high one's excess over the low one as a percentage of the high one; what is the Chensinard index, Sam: 5.4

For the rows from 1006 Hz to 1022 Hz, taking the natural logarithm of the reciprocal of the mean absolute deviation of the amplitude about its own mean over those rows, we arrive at 3.99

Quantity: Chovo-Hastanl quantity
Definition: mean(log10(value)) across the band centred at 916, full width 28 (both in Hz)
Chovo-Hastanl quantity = -0.003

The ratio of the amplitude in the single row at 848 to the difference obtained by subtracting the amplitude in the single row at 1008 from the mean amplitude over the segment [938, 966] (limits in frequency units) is 79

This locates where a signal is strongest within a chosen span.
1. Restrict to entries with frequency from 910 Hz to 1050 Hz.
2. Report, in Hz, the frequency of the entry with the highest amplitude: 964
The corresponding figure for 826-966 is 964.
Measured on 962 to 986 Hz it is 964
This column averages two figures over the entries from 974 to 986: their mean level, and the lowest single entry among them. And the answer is 0.88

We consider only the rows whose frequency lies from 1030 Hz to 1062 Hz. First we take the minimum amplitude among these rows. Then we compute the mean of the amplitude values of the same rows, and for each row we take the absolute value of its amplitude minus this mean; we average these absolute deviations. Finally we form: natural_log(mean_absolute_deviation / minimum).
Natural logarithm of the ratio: -3.61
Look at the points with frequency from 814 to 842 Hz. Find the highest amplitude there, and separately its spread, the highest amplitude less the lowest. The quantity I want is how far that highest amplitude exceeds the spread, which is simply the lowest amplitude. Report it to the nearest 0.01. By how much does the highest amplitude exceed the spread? 0.96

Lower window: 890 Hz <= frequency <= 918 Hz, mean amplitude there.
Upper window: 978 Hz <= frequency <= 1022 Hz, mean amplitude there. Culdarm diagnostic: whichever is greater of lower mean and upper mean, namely 1.02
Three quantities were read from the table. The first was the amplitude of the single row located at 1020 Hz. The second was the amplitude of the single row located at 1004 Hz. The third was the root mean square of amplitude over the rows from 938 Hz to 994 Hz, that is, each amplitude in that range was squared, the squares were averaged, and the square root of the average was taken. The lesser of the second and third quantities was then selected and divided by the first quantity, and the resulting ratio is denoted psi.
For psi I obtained 0.91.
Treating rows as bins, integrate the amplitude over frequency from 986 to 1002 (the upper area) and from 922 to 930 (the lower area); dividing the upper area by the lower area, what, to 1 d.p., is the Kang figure 2.0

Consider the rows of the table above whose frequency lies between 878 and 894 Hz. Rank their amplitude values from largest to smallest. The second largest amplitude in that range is 1.04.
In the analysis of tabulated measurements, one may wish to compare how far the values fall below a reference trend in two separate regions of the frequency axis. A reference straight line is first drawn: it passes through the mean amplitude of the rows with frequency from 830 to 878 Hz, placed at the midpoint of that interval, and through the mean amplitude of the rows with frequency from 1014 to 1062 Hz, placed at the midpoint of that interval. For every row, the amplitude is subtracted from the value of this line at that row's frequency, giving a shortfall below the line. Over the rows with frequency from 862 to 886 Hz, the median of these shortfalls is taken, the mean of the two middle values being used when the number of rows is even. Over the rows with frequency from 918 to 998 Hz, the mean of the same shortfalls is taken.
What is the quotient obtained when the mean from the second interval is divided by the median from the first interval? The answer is 7.4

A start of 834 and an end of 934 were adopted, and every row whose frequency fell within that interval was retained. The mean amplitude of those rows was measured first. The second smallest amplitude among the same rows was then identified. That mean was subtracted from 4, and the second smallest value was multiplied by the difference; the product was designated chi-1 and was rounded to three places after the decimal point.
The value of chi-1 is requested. 2.846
